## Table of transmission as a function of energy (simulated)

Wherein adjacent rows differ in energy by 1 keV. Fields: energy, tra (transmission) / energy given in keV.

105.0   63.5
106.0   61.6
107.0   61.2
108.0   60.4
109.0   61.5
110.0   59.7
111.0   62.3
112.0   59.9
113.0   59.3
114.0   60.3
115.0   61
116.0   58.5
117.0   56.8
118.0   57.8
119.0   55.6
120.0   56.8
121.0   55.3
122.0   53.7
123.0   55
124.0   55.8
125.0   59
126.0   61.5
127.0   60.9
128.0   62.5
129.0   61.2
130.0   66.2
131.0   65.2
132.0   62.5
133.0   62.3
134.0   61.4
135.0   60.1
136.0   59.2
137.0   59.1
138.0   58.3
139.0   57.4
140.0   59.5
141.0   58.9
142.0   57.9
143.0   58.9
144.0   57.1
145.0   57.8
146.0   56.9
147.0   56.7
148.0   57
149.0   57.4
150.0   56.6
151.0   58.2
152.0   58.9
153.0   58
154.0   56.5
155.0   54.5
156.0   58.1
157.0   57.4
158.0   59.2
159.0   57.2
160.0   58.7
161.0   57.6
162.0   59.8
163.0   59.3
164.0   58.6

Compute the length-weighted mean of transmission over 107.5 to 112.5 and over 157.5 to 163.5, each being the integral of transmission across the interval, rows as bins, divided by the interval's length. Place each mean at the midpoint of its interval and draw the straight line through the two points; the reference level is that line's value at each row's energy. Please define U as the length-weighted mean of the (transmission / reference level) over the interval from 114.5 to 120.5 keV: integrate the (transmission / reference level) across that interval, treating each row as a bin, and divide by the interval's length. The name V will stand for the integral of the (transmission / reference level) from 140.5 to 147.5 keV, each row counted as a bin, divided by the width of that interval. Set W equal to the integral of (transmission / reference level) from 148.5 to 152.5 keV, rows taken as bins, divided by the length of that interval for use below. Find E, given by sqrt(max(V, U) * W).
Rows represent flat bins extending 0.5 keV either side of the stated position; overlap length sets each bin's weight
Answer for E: 0.98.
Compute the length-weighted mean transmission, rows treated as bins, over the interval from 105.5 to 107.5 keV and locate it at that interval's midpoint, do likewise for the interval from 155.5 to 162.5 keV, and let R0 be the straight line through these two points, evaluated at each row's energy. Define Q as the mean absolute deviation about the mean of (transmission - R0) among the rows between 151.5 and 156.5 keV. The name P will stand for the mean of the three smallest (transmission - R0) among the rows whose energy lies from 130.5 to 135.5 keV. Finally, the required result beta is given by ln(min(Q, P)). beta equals 0.3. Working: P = 1.5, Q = 1.3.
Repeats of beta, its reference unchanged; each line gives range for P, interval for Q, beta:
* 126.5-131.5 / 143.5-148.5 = -1.3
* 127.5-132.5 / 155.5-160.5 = -0.3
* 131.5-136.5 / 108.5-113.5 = -0.6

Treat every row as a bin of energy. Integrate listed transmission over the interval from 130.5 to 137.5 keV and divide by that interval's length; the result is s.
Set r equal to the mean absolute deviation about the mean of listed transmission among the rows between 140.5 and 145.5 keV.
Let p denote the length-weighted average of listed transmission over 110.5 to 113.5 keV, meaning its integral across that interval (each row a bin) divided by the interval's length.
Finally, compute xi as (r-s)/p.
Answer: -1.00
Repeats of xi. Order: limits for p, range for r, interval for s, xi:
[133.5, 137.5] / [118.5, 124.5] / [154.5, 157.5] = -0.93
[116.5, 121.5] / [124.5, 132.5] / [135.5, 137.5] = -1.02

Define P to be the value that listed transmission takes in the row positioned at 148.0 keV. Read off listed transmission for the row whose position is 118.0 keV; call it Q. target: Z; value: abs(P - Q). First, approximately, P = 57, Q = 57.8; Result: 0.8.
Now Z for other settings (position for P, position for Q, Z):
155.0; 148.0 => 2.5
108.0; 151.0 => 2.2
